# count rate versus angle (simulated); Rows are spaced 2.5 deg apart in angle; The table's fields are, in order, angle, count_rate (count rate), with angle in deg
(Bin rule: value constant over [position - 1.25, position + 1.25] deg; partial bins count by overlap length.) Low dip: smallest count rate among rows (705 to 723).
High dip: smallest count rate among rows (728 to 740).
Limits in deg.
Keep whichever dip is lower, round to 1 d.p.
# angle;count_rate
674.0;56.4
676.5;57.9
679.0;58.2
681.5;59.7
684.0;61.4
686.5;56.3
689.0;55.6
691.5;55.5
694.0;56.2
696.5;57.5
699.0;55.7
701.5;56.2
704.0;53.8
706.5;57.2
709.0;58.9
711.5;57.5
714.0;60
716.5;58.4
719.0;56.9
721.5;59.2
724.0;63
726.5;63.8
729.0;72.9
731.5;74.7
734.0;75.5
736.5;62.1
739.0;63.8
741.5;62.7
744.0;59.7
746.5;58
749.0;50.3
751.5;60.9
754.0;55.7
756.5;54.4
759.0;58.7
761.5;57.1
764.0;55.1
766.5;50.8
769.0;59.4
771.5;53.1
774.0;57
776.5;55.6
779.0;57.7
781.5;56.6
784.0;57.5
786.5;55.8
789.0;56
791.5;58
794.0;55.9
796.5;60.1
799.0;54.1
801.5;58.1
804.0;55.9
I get 56.9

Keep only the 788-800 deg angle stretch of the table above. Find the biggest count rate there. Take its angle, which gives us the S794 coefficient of 796.5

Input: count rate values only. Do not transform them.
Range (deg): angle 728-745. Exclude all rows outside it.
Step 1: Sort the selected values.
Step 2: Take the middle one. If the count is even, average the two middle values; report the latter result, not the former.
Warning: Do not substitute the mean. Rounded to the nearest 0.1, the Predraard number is 63.8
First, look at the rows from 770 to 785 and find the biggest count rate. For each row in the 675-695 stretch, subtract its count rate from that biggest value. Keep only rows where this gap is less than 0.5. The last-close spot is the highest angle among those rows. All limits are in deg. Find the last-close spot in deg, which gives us 684.0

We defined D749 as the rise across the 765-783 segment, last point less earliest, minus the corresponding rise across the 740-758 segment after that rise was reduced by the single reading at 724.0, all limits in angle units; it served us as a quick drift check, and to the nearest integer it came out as 77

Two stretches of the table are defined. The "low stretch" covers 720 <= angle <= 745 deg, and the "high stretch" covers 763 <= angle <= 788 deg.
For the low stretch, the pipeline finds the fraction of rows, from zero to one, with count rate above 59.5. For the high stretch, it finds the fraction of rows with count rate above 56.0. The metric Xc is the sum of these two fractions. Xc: 1.40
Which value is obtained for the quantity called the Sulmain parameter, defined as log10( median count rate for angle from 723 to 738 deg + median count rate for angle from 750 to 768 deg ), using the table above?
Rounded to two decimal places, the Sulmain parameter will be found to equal 2.09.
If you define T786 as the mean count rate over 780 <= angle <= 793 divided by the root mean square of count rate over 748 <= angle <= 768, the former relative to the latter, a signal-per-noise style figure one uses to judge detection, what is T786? 1.02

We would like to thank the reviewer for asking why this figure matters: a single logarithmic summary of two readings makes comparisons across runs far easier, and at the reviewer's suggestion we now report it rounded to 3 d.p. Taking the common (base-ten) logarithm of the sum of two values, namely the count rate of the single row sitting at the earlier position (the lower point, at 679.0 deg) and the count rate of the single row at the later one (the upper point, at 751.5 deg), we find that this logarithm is 2.076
